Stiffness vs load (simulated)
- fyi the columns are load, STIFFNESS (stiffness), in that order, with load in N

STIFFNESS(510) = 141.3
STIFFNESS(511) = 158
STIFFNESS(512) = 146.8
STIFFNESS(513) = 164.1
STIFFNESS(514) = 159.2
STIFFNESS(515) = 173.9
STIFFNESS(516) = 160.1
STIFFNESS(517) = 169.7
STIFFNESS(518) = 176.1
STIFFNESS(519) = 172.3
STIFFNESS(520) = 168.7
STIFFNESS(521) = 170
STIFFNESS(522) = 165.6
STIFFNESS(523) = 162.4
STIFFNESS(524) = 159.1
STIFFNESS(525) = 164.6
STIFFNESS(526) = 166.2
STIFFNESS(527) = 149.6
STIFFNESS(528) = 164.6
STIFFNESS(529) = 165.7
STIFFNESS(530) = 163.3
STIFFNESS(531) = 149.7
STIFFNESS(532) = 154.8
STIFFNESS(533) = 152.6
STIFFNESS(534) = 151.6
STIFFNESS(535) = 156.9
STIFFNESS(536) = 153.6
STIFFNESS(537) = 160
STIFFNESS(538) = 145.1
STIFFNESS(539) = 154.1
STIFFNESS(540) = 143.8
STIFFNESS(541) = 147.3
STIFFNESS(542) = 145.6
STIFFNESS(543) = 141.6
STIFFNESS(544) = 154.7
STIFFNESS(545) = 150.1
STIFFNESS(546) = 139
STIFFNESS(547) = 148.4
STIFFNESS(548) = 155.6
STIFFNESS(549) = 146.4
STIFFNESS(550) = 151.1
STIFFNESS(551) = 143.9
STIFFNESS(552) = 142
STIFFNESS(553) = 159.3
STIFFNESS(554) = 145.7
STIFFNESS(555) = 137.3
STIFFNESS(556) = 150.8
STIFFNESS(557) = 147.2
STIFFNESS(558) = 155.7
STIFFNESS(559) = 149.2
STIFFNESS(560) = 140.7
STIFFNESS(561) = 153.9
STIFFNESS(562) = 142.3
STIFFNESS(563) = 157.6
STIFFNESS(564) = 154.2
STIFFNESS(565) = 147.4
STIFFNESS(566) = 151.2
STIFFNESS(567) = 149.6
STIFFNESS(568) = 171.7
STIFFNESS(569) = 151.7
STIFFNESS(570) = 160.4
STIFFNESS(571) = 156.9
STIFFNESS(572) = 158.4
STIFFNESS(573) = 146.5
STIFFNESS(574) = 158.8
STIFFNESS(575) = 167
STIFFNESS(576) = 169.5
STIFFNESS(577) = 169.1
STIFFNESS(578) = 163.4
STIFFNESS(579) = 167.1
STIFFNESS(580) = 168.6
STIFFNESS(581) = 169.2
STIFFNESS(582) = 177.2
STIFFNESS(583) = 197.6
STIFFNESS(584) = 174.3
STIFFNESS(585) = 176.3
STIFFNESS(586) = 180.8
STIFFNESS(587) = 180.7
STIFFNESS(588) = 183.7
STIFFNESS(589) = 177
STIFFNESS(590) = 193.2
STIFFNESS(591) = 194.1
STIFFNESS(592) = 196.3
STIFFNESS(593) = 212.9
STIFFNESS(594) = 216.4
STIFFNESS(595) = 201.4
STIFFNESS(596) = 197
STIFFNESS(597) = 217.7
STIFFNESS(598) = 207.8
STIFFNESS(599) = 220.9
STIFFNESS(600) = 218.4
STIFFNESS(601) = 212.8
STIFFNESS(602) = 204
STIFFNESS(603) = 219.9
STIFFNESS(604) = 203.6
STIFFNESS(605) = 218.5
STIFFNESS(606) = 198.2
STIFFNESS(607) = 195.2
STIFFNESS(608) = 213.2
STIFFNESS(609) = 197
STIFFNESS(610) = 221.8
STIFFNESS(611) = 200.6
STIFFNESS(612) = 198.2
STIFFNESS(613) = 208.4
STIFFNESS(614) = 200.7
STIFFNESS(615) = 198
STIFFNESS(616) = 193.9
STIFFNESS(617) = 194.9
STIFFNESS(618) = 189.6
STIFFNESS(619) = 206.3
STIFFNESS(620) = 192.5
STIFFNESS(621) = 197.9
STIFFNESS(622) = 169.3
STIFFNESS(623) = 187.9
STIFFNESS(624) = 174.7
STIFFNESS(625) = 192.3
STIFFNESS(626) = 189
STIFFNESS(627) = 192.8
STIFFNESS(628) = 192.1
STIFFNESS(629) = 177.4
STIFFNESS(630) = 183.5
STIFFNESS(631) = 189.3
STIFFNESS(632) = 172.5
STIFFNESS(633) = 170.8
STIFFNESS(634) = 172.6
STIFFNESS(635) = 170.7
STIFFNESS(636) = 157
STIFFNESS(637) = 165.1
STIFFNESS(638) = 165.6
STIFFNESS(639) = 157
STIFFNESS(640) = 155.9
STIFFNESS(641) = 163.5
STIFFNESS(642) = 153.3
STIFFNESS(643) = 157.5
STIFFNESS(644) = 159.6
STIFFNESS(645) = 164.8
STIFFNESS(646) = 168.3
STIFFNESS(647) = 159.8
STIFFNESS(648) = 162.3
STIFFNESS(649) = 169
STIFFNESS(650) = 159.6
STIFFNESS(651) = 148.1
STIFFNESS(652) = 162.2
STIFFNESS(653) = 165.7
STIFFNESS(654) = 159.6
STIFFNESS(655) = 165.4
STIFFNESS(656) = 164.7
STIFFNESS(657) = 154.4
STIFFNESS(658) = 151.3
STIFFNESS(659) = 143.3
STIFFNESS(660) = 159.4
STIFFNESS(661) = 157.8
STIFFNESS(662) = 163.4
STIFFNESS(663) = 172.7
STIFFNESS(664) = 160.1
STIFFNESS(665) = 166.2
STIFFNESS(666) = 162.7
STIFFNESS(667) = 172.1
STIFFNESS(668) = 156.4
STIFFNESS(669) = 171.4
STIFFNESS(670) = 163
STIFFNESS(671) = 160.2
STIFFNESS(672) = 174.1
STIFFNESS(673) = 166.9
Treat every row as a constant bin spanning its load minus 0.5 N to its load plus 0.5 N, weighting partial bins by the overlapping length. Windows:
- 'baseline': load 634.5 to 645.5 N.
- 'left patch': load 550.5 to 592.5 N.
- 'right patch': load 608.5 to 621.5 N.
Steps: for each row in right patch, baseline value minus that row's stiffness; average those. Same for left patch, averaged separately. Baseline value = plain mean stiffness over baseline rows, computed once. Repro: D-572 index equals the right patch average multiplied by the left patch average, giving 74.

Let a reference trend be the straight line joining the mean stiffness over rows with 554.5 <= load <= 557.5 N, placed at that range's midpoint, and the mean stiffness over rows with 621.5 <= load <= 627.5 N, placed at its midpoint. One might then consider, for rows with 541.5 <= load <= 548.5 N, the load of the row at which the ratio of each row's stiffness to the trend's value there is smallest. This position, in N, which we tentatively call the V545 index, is 546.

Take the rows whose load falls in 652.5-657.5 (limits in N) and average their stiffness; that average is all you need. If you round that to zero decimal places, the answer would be 162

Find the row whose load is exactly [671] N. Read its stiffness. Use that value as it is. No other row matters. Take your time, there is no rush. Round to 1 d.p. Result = 160.2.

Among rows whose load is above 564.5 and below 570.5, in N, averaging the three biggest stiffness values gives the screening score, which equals 161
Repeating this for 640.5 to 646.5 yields 166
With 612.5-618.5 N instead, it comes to 202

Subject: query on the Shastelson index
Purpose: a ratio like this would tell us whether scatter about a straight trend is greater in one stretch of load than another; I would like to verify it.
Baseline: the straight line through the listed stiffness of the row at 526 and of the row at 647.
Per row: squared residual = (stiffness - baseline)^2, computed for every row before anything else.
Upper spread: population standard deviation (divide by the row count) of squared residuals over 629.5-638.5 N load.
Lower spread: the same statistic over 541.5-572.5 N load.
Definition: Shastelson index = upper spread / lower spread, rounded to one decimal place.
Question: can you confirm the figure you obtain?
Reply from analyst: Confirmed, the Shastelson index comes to 1.3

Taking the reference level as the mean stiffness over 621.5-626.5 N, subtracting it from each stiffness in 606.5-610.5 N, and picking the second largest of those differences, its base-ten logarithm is 1.5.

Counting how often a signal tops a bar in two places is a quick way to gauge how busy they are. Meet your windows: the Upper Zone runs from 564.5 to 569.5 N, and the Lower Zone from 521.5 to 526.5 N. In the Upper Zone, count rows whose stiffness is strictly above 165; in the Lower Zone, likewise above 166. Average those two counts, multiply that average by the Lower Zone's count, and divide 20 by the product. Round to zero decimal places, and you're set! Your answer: 20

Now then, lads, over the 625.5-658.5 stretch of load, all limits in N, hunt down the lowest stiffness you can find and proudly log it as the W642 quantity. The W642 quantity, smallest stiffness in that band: 148.1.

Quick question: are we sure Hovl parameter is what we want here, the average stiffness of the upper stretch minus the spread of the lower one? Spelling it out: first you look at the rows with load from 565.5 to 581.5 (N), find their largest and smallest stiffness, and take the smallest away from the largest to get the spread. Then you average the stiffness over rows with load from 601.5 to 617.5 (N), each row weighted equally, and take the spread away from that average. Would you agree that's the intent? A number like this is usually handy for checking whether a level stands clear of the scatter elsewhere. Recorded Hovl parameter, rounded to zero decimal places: 179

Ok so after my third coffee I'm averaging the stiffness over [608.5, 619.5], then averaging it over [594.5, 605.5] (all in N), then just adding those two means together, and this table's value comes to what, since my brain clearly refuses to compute 412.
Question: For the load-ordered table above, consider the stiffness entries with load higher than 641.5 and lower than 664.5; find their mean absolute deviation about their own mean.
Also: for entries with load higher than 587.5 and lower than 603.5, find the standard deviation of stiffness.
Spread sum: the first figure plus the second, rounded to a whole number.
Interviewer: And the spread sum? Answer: 18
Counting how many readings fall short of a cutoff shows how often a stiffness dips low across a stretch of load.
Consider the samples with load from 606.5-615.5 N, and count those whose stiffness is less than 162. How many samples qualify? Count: 0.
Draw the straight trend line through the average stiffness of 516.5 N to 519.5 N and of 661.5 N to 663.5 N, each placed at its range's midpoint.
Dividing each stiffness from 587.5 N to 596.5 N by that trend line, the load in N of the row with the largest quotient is 594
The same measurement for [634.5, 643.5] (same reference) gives 635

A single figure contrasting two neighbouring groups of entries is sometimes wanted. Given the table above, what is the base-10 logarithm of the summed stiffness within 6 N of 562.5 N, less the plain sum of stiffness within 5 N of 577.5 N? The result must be -1653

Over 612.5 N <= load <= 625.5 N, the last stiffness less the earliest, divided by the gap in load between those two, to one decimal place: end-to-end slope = -1.3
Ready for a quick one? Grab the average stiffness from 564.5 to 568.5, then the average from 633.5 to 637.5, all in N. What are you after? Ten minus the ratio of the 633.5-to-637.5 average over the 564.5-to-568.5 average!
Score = 8.9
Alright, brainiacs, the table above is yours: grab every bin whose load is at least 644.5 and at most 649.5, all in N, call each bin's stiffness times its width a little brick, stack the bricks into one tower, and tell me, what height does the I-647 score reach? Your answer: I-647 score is 824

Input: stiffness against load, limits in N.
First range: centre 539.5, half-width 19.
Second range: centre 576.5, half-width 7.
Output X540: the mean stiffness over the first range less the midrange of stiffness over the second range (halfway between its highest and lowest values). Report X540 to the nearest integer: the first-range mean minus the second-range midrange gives -19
